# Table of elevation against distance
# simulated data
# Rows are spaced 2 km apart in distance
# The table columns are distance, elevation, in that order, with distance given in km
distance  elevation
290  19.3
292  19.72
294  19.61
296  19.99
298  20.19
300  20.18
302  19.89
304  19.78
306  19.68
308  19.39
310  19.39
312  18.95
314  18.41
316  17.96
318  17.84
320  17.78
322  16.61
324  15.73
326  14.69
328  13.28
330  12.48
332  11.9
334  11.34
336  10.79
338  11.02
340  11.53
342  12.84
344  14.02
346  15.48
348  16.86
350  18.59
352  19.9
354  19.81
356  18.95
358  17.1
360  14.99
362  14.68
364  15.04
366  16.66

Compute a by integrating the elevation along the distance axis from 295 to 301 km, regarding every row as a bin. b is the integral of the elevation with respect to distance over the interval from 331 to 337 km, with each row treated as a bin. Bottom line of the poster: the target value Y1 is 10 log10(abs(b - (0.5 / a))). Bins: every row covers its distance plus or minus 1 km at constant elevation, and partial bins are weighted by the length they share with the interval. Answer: 18.3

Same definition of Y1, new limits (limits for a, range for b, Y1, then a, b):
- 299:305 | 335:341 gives 18.2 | 120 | 67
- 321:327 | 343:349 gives 19.7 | 94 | 93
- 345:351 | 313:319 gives 20.4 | 102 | 108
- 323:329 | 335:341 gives 18.2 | 87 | 67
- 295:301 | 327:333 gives 18.8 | 121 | 75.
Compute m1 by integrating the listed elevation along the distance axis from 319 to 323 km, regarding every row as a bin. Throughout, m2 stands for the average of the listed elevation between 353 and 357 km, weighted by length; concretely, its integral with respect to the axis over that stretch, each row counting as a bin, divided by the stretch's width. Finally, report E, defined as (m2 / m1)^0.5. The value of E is 0.53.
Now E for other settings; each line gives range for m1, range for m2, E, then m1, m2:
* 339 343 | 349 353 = 0.63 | 49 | 19.2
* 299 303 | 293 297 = 0.50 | 80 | 19.8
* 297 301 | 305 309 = 0.49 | 81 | 19.5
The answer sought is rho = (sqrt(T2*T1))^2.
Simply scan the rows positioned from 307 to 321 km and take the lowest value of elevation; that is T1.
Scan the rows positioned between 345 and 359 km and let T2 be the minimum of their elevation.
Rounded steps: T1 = 17.78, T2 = 15.48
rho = 275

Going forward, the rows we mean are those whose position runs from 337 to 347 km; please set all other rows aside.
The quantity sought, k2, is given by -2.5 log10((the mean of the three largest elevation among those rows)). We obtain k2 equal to -2.87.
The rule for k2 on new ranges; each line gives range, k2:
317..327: -3.10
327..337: -2.75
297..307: -3.26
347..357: -3.23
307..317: -3.21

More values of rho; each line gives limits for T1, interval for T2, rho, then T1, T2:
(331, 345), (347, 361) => 162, 10.79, 14.99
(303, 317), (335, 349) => 194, 17.96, 10.79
